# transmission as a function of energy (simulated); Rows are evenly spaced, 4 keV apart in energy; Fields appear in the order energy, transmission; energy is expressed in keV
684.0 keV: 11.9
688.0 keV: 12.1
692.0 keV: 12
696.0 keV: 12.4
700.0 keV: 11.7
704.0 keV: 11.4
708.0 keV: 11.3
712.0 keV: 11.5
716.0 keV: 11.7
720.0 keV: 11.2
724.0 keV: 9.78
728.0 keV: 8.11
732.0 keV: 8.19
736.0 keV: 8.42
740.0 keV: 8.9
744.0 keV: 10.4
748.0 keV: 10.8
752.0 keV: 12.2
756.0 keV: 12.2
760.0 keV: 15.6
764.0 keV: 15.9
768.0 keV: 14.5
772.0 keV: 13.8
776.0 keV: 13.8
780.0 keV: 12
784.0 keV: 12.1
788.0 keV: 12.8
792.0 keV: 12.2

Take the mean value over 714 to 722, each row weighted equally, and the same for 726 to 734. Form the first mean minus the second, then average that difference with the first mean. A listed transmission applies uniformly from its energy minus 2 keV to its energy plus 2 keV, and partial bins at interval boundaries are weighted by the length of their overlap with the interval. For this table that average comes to 7.4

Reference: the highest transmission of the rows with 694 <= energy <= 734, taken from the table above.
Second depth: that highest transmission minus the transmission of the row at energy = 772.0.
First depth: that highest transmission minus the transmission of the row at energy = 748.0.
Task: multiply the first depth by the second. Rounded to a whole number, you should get -2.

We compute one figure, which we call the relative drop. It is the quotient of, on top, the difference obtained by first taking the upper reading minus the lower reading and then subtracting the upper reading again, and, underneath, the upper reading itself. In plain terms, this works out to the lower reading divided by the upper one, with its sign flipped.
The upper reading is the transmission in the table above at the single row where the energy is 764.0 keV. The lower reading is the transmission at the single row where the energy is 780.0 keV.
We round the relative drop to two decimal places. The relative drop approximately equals -0.75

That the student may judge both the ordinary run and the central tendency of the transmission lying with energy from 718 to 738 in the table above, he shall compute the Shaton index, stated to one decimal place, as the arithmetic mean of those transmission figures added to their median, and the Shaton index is 17.6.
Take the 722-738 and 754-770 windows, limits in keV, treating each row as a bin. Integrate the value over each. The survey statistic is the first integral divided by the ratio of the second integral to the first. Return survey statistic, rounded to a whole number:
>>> 82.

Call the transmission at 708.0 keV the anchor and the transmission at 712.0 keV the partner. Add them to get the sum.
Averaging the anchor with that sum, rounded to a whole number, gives 17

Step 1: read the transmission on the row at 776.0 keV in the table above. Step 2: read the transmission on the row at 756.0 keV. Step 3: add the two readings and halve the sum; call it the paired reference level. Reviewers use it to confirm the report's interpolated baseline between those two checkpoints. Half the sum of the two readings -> 13.0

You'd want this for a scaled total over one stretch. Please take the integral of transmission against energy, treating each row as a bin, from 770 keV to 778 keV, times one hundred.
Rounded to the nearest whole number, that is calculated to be 11040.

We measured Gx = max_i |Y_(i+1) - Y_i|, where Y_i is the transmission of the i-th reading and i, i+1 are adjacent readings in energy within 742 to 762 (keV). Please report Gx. 3.4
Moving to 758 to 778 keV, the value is 1.4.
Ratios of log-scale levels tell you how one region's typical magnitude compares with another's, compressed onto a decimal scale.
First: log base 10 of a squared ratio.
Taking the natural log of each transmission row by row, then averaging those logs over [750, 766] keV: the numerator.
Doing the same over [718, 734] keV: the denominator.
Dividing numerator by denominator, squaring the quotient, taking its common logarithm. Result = 0.15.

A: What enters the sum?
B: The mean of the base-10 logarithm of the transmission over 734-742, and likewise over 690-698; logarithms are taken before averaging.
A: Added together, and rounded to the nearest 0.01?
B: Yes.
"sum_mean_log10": 2.02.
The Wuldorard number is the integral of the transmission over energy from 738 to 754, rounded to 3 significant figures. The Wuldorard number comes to 169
